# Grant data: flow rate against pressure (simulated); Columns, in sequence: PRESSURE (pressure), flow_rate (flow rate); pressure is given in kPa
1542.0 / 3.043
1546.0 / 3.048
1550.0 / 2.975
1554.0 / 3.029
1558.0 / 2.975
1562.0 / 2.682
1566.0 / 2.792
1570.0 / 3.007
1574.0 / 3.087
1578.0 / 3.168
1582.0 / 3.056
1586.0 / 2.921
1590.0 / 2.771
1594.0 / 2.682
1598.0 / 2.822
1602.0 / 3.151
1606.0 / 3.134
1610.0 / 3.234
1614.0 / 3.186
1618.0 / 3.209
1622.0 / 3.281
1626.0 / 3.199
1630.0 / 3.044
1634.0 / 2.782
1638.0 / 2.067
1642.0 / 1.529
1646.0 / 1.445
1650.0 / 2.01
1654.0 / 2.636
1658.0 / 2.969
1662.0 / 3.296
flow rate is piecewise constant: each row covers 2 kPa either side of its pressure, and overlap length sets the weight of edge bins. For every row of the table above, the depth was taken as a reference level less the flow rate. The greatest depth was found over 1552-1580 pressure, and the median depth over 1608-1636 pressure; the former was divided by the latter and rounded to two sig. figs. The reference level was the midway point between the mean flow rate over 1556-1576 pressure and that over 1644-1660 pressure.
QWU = 0.16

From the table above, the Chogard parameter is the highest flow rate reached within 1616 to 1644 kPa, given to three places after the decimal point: 3.281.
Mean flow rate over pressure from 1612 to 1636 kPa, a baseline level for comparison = 3.12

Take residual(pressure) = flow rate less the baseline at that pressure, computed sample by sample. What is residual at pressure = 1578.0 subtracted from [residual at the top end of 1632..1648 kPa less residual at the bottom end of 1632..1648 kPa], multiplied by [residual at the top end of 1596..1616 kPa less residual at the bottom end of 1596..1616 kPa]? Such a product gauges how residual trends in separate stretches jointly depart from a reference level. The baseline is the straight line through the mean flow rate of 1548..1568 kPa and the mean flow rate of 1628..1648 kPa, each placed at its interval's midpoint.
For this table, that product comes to -0.9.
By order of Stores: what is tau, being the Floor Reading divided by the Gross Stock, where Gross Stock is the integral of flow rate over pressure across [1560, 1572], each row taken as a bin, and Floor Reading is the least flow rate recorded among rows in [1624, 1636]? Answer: 0.082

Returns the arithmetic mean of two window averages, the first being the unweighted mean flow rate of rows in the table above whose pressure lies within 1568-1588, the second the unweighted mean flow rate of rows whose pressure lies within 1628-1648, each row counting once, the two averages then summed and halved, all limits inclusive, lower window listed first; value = 2.61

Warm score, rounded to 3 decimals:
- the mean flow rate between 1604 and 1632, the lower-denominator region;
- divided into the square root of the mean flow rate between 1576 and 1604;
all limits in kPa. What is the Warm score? 0.538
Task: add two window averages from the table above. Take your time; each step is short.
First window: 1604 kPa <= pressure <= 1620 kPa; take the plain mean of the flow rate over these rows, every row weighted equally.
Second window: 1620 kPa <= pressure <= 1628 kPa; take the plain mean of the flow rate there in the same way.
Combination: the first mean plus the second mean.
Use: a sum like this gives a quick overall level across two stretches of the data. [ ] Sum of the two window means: 6.43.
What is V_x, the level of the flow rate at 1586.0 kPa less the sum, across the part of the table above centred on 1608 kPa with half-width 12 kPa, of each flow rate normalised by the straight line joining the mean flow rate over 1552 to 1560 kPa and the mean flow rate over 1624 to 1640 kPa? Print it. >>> -3.7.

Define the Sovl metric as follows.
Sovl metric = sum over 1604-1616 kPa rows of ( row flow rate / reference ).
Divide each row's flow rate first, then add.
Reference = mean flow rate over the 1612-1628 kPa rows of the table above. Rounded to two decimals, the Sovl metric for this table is 2.97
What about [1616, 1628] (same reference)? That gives 3.01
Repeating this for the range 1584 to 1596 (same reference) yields 2.60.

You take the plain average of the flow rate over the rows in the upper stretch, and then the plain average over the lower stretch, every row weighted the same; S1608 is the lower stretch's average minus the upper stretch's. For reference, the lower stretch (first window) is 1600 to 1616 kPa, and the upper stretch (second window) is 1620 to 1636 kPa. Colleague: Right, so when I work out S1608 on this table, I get 0.10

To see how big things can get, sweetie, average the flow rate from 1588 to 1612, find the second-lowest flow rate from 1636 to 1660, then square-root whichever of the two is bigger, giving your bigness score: 1.72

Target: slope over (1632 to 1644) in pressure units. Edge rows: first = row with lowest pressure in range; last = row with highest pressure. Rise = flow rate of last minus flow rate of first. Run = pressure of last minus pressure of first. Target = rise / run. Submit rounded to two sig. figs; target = -0.16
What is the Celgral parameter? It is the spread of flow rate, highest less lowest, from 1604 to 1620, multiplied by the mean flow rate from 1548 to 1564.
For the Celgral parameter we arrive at 0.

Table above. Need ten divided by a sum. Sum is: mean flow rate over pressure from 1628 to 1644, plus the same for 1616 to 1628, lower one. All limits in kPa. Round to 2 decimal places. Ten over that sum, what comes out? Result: 1.79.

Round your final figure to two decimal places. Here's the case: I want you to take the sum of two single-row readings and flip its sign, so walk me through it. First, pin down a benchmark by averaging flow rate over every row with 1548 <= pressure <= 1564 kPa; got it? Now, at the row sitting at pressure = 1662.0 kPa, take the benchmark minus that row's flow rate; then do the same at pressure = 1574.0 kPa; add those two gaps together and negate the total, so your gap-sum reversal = 0.55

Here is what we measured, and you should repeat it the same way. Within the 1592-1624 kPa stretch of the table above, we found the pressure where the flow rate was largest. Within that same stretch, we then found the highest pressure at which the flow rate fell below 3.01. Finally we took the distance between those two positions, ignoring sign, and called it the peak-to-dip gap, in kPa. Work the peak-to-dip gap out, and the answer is 24 kPa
